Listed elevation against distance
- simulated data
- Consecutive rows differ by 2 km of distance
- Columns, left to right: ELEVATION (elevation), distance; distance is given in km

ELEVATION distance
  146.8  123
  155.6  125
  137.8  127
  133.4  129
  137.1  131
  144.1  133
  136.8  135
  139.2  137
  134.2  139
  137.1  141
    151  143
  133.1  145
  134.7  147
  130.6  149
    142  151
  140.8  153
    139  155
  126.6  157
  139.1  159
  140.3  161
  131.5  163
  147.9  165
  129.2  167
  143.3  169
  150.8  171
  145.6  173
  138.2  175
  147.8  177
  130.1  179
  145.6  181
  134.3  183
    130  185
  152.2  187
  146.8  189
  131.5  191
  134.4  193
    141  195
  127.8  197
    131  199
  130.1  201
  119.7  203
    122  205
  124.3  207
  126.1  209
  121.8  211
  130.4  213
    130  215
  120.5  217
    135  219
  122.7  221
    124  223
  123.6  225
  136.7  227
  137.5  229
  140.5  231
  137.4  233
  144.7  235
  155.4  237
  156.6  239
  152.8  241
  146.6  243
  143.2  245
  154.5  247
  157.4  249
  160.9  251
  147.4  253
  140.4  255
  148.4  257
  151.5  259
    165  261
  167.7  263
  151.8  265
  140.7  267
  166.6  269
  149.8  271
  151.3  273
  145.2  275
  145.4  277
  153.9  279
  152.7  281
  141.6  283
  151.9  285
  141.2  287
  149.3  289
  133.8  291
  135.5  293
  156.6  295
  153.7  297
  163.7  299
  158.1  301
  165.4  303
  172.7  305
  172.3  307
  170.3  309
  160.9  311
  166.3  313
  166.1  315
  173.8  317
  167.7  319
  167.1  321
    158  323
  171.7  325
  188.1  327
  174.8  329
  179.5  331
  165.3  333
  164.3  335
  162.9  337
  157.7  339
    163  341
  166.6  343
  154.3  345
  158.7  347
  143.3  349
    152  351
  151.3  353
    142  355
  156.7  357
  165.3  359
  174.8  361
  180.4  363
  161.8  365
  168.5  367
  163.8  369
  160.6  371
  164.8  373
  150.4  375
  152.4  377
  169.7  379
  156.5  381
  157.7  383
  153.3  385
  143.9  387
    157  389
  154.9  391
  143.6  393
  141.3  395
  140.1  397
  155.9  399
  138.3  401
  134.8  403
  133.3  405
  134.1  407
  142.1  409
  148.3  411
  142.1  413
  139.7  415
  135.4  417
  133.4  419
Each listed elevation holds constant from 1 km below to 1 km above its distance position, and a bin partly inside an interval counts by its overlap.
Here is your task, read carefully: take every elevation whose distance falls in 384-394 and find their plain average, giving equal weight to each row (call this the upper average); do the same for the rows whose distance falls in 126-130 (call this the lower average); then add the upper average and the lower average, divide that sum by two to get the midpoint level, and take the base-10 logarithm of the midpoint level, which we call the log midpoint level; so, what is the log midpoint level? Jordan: 2.16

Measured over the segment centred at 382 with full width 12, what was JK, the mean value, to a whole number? 156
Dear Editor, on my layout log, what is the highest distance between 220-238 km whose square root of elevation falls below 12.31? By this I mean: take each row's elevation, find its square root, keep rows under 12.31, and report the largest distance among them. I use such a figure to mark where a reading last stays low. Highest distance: 235 km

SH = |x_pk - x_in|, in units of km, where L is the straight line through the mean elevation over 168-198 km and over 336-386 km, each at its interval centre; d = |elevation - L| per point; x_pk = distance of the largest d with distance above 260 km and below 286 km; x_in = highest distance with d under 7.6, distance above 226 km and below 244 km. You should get 20 km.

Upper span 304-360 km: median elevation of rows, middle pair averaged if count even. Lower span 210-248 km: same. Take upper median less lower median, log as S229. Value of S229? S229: 27.9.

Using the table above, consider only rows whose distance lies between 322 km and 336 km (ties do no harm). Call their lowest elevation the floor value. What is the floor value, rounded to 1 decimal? 158.0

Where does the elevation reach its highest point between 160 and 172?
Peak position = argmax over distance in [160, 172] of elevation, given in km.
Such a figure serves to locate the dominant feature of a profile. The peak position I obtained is 171 km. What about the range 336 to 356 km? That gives 343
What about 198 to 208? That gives 199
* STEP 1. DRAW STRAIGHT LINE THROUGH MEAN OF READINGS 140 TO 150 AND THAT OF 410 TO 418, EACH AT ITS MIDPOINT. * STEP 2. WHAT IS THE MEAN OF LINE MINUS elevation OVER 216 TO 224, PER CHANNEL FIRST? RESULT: 13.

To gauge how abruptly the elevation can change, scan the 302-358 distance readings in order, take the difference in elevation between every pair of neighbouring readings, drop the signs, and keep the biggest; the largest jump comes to 16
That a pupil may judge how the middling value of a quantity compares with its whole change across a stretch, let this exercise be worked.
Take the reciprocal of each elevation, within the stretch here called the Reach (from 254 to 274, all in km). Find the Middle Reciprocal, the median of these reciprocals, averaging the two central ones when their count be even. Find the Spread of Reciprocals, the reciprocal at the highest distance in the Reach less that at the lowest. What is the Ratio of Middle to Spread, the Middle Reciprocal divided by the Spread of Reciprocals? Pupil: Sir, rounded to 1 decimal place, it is -12.9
